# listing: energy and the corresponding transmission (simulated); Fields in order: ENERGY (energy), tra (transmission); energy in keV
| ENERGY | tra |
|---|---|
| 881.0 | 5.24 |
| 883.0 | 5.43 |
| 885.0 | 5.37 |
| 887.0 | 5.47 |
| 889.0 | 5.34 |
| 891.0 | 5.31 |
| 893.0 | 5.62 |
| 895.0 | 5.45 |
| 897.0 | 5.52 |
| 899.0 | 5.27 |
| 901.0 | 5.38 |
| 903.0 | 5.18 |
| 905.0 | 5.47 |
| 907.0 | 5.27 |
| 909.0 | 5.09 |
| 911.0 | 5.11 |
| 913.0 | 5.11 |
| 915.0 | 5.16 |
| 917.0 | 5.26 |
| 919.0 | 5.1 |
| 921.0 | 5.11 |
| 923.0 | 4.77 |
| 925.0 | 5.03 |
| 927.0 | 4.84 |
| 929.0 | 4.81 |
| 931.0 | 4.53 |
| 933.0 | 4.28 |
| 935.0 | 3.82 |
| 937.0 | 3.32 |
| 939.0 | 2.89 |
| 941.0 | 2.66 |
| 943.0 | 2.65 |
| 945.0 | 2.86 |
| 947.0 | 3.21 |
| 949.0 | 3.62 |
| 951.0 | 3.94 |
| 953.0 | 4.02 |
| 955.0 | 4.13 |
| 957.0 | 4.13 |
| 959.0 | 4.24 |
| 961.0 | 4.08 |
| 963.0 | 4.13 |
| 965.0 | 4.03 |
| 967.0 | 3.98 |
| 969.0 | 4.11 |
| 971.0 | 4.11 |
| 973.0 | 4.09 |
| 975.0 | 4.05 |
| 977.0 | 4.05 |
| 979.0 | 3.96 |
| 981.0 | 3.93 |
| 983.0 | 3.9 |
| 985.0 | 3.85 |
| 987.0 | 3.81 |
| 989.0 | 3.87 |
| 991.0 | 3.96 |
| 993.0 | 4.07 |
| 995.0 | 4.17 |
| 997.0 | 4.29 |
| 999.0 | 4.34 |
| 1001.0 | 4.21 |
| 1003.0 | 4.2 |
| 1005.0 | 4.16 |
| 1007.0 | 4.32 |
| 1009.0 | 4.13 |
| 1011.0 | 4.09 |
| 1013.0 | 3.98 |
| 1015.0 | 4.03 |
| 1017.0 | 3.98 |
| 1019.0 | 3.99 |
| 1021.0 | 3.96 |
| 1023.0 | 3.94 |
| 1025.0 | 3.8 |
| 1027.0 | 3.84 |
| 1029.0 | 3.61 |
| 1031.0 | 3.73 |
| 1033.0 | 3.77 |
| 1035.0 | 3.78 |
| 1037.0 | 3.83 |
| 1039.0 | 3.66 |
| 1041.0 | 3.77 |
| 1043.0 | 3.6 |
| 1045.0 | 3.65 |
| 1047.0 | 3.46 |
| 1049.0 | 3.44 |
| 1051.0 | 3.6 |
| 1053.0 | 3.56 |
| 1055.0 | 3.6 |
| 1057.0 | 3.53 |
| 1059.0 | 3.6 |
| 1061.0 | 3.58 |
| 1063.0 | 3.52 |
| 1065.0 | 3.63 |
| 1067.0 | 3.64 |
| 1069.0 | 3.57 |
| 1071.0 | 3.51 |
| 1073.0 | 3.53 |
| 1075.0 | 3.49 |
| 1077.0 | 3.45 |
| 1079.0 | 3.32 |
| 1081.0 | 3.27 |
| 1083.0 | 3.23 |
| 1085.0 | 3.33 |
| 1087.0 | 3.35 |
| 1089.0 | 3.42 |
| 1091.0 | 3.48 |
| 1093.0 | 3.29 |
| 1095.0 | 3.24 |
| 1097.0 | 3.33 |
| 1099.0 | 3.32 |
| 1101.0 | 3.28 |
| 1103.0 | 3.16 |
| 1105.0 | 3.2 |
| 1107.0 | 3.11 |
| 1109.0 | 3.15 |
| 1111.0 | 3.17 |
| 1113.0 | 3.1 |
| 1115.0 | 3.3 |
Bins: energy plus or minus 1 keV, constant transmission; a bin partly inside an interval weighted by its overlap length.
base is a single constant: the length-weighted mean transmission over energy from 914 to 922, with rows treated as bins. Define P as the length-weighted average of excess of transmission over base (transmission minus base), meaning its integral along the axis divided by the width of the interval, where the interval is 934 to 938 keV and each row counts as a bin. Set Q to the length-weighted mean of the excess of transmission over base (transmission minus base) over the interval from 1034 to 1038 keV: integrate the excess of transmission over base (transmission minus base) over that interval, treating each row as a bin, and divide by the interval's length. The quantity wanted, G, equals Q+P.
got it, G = -2.94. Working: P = -1.59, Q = -1.35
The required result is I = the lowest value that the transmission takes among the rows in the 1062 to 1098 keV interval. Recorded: 3.23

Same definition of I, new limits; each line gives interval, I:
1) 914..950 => 2.65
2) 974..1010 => 3.81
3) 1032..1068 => 3.44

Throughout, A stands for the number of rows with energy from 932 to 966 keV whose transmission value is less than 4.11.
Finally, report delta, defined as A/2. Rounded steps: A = 12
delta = 6.0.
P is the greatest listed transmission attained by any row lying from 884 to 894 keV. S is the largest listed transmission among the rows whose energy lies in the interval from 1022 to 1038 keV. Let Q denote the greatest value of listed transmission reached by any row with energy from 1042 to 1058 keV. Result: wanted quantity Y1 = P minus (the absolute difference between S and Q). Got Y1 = 5.3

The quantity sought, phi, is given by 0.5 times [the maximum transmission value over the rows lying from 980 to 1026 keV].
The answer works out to 2.17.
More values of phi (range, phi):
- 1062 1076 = 1.82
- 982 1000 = 2.17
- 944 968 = 2.12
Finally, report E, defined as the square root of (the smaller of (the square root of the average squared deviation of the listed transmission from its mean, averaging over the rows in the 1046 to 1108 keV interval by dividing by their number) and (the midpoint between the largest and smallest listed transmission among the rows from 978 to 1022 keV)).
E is 0.39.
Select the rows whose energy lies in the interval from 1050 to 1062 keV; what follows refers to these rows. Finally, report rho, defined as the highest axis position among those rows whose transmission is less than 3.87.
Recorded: 1061.0 keV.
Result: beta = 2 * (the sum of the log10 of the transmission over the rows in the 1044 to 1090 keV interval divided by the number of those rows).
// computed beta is 1.085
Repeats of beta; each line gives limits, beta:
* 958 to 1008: 1.220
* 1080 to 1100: 1.044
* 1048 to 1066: 1.103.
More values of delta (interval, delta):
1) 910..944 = 2.5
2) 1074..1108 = 8.5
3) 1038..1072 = 8.5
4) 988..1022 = 4.5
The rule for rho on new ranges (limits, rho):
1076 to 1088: 1087.0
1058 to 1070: 1069.0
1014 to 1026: 1025.0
